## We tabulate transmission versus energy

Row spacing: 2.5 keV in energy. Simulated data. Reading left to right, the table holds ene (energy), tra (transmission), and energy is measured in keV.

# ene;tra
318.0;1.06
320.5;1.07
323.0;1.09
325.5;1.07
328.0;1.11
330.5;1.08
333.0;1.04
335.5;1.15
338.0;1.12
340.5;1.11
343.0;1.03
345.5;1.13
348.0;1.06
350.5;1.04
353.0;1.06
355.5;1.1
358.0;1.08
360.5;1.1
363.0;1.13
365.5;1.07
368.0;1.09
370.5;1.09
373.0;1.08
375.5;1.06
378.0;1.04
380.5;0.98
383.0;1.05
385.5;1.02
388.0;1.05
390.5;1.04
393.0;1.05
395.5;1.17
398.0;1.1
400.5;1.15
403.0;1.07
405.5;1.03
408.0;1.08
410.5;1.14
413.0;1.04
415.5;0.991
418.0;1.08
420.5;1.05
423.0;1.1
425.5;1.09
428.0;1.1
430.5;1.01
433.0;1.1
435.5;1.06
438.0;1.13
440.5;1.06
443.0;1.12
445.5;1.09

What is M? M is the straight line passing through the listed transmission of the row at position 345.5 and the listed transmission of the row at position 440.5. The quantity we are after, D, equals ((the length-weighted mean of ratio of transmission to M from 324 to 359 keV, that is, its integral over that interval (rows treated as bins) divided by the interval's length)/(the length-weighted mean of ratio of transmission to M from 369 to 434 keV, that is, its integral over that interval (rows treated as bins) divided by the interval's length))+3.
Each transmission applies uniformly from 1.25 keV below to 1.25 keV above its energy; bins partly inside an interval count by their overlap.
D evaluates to 3.98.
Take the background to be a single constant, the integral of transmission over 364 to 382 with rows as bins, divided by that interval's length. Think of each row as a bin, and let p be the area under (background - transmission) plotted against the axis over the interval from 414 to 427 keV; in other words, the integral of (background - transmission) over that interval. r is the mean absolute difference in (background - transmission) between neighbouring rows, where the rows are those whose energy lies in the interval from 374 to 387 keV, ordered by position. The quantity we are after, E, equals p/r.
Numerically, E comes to -1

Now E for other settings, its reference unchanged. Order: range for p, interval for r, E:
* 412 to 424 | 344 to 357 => 3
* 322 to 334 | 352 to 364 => -8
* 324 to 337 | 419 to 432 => -10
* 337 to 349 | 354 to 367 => -11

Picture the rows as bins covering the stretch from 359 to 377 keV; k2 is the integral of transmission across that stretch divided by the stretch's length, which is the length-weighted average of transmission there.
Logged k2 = 1.09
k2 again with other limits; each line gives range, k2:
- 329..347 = 1.09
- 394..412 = 1.10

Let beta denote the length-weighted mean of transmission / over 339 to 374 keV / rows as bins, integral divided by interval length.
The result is 1.08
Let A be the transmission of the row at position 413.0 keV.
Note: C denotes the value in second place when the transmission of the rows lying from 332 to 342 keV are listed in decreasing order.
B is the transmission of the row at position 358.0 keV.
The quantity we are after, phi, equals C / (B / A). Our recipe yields 1.08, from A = 1.04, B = 1.08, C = 1.12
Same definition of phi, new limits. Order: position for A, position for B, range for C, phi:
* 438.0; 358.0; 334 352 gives 1.18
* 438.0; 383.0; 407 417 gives 1.16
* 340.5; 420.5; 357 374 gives 1.16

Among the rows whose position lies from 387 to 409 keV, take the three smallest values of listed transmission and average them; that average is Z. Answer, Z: 1.04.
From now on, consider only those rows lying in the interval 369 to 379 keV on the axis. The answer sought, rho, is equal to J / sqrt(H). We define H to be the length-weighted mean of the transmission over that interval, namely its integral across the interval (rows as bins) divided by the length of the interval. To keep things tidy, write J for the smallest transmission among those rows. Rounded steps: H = 1.07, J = 1.04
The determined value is 1.01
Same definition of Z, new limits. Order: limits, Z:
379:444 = 0.99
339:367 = 1.04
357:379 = 1.06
